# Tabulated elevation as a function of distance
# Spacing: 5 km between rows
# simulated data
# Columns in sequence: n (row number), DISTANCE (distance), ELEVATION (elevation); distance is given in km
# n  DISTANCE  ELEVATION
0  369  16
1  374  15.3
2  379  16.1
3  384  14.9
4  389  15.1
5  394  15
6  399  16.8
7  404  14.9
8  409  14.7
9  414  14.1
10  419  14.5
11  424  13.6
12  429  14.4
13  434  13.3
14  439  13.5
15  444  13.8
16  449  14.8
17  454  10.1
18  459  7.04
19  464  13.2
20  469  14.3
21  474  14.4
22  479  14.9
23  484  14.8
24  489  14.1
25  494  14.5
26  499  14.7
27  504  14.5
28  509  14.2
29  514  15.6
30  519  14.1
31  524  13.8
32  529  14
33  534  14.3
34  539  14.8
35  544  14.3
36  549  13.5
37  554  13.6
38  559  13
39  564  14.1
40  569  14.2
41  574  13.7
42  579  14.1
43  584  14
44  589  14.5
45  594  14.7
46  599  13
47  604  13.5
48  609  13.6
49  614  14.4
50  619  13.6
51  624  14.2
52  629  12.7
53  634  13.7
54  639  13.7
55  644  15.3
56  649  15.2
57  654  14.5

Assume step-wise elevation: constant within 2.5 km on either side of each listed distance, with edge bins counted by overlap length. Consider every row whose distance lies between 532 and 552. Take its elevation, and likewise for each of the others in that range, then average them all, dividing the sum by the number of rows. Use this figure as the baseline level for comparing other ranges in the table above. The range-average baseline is 14.2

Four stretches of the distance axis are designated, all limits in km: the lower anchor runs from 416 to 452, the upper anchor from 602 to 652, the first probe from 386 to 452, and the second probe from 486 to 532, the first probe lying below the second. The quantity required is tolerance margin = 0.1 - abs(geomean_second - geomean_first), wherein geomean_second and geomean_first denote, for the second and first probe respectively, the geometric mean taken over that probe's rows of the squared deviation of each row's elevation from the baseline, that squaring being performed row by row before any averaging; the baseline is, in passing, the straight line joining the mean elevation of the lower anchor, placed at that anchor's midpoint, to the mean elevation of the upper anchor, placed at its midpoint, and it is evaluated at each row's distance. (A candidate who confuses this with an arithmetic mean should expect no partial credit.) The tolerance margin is -0.19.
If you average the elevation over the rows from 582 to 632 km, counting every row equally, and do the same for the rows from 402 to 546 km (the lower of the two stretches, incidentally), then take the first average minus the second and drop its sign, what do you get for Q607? 0.08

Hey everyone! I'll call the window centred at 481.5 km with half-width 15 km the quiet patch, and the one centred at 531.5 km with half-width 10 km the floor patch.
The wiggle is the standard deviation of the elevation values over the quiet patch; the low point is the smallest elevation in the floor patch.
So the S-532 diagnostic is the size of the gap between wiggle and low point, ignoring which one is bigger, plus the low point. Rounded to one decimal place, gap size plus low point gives 27.3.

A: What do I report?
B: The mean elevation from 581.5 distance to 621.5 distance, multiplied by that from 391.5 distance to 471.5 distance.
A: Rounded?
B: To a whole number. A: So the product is 190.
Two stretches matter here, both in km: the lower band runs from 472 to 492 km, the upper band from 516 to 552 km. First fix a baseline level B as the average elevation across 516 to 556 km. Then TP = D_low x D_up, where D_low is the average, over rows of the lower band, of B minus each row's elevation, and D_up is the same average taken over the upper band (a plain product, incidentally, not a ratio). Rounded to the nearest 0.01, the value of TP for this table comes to 0.03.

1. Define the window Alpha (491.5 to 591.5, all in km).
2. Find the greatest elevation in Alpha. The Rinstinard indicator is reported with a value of 15.6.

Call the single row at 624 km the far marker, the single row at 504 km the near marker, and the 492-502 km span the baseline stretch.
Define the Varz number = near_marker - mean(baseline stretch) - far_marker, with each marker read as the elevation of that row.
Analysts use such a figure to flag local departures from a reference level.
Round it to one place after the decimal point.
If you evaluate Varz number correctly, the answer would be -14.3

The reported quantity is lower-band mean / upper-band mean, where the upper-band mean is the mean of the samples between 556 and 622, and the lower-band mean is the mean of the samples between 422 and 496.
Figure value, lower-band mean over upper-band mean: 0.96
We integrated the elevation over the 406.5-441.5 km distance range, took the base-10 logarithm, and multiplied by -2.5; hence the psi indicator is -6.73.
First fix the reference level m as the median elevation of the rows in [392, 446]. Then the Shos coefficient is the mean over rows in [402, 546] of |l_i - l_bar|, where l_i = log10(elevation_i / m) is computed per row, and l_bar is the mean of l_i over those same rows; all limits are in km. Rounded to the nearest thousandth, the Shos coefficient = 0.033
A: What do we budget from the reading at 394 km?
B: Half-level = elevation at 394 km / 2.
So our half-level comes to 7.5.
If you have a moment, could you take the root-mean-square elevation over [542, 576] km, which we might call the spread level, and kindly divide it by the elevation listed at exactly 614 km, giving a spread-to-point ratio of 0.96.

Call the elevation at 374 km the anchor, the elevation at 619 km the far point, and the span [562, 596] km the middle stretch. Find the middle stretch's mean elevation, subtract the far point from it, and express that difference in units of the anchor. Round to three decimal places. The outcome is 0.038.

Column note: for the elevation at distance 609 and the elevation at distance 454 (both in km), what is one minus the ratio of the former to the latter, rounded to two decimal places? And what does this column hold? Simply -0.35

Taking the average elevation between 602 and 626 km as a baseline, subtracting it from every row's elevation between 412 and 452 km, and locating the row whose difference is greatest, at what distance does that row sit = 449 km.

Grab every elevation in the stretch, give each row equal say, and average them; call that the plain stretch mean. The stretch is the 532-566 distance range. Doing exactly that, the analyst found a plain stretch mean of 13.94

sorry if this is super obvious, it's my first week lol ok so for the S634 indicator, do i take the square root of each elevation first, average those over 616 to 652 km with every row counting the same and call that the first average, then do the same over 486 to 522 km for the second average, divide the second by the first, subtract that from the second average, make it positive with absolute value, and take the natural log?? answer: 1.03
